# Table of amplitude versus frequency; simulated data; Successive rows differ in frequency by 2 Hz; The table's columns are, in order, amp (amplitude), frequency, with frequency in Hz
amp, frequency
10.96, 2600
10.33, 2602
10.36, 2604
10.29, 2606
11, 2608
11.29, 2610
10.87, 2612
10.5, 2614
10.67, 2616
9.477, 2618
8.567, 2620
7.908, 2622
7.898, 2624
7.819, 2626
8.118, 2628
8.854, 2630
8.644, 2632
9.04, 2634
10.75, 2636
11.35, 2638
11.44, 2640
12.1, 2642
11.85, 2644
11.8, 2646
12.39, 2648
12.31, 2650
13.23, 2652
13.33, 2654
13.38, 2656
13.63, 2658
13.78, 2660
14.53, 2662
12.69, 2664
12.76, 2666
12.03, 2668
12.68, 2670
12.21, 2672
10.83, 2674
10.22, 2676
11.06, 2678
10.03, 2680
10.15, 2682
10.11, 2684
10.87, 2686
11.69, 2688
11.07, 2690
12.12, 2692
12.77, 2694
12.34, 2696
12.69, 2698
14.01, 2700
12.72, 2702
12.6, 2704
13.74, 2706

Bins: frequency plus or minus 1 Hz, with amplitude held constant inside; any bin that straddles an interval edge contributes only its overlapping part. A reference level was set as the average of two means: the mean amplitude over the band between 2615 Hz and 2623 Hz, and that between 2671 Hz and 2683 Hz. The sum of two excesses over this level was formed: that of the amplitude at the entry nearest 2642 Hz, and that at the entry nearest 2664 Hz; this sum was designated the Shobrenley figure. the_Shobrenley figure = 4.9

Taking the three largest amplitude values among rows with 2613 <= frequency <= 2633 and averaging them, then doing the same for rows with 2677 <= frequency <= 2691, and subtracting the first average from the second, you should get 1.1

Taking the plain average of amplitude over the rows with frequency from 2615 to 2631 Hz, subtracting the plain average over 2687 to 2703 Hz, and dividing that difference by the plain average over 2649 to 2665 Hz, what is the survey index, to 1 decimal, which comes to -0.3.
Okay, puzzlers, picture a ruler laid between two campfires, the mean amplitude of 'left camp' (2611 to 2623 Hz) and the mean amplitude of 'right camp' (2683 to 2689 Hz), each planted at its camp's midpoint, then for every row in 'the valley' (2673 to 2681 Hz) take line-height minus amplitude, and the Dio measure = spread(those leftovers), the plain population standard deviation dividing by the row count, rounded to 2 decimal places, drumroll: 0.44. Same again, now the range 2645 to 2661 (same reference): 0.59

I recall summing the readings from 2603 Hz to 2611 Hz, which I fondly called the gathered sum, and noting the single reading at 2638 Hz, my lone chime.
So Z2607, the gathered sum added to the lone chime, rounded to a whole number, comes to 54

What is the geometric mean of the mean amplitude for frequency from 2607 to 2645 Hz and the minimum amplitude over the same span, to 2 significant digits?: 8.8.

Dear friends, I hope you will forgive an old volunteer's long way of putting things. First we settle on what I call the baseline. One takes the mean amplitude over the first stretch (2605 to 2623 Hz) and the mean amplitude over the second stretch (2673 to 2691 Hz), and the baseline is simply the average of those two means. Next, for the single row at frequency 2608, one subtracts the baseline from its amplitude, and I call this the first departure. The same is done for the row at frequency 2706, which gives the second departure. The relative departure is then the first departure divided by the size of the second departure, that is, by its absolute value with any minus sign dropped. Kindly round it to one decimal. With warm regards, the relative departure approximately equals 0.2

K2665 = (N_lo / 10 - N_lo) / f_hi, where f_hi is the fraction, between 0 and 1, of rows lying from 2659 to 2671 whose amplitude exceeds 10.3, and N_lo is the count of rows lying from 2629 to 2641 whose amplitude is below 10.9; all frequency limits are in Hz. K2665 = -4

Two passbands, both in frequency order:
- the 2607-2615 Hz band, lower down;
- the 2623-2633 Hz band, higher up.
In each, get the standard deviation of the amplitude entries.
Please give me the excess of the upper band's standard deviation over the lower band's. 0.13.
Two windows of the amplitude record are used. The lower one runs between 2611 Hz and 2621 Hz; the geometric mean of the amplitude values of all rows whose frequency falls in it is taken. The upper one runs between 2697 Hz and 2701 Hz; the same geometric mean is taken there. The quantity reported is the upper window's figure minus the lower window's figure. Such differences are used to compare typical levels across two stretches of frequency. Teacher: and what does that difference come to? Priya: 3.4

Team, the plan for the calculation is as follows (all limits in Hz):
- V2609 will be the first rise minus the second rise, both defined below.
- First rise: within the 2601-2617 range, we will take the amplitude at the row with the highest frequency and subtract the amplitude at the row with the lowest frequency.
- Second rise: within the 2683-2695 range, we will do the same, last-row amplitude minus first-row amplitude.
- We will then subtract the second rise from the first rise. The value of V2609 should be -2.3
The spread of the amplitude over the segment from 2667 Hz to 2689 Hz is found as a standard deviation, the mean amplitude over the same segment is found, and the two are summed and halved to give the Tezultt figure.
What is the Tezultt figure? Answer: 6.0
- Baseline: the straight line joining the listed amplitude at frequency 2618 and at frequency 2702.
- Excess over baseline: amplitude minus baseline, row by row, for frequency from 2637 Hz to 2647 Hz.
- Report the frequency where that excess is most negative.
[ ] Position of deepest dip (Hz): 2638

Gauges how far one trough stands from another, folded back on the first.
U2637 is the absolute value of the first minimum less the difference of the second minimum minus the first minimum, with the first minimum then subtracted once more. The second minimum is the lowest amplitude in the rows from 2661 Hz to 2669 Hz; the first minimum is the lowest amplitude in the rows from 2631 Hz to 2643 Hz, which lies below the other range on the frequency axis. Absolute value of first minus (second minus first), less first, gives -3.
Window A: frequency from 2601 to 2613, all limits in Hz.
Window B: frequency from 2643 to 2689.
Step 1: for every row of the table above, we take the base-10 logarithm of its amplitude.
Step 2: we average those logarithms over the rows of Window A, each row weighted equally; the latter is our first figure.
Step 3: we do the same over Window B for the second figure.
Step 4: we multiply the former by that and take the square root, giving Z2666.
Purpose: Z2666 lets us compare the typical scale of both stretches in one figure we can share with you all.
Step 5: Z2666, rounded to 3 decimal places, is 1.054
